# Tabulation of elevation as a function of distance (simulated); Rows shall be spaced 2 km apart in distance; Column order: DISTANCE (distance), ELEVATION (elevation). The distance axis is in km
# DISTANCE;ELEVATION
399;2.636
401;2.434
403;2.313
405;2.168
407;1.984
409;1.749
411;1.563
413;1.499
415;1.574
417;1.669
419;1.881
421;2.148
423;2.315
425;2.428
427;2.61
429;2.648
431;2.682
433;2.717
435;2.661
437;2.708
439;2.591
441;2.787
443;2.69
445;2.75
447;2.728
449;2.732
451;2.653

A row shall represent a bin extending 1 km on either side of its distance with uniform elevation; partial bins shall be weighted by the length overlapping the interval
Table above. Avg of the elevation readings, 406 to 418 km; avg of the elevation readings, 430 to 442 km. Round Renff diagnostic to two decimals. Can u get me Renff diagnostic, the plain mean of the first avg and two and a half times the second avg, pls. 4.20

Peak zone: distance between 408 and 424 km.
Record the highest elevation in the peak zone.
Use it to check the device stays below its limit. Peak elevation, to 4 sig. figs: 2.315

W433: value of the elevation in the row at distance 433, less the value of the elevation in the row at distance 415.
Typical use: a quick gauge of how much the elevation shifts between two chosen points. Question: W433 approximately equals 1.1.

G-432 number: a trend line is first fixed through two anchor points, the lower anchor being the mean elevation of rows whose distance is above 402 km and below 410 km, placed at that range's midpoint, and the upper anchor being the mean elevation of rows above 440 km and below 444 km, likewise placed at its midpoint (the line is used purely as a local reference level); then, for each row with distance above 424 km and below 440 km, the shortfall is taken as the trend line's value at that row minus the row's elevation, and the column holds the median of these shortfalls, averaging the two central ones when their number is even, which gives -0.11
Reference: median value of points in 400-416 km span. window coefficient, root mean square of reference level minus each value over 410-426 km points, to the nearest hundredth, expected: 0.34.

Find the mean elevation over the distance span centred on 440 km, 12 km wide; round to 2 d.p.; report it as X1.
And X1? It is 2.70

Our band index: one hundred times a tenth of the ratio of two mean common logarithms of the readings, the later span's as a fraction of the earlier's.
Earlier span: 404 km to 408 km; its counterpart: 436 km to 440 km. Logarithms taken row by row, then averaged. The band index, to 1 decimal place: 13.4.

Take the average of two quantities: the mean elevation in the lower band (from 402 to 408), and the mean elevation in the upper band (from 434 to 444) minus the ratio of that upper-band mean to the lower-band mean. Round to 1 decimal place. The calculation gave 1.8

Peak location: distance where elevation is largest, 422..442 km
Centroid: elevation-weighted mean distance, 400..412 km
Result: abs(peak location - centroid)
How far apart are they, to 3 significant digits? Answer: 35.5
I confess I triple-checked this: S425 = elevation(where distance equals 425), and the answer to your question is 2.428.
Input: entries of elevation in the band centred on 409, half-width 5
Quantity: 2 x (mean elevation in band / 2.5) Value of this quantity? 1.43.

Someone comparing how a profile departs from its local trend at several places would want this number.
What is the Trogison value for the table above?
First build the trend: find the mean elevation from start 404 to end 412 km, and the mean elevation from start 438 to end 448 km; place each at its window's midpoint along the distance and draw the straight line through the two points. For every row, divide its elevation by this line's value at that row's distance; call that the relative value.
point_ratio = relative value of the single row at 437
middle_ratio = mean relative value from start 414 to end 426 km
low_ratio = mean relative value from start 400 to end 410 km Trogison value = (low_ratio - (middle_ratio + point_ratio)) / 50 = -0.0157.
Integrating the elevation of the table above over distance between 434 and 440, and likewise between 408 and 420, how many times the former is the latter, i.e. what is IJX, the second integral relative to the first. 1.2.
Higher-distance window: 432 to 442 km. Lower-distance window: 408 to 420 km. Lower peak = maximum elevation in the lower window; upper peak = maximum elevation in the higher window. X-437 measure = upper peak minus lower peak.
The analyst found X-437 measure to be 0.91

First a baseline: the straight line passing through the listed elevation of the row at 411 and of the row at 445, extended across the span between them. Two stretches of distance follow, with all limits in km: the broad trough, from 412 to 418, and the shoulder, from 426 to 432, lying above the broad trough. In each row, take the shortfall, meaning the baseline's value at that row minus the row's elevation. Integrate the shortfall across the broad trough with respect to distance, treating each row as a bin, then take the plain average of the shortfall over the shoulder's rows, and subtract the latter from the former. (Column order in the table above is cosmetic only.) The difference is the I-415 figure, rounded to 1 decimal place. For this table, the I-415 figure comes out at 1.2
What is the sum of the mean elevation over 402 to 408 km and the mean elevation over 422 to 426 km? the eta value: 4.5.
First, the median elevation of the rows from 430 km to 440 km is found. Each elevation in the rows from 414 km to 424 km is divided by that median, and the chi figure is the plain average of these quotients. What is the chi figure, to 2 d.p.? 0.71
